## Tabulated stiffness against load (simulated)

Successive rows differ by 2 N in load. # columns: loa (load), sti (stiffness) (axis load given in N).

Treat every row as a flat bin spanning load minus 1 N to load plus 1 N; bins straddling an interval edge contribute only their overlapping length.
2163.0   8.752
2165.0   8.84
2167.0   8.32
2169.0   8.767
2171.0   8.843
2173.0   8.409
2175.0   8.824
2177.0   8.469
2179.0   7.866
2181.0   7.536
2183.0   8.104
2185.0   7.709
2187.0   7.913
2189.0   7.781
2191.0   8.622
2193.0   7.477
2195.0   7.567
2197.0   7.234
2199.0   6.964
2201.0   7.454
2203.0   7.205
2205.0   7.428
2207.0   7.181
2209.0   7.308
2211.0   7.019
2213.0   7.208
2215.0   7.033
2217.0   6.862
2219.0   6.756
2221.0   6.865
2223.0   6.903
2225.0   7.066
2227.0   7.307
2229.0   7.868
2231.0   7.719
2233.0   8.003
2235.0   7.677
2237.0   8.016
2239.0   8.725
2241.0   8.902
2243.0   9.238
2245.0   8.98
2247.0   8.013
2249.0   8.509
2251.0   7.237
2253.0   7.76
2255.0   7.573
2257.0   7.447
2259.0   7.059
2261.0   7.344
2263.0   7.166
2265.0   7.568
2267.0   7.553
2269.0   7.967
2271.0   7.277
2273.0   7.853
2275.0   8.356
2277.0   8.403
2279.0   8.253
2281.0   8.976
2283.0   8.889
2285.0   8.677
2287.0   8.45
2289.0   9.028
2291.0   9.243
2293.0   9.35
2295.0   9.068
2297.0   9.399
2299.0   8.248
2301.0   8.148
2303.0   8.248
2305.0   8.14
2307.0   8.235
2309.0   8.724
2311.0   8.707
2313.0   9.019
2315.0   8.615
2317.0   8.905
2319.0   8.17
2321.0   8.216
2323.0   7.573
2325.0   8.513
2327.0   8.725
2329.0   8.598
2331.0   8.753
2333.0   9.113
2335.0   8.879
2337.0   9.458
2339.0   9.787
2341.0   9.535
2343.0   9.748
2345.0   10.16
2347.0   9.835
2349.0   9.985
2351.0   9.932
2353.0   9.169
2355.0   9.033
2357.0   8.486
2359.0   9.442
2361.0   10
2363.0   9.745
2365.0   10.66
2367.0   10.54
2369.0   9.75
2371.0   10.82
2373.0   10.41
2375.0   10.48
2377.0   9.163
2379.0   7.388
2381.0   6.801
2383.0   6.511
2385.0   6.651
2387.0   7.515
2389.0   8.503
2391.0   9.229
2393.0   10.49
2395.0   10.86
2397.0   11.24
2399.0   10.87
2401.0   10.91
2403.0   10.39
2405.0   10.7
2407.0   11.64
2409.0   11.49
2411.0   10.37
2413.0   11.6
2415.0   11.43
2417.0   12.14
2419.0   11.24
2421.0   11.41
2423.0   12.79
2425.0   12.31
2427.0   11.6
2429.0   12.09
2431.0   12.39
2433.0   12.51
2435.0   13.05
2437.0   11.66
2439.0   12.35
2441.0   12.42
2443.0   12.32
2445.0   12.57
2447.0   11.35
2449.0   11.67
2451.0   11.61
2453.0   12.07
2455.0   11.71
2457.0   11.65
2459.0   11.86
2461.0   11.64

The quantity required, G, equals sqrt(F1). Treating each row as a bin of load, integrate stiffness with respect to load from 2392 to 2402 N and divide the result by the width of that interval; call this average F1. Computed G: 3.3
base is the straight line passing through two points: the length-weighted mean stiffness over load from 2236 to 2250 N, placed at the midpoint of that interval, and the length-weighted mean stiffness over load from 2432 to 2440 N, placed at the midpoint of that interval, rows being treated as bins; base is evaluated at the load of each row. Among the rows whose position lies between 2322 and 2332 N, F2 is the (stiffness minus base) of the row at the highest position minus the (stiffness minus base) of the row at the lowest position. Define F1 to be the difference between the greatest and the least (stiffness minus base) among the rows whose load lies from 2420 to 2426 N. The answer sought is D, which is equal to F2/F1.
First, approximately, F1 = 1.3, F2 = 1.0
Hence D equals 0.8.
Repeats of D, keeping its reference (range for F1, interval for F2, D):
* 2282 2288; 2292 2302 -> -2.6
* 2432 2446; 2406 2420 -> -0.4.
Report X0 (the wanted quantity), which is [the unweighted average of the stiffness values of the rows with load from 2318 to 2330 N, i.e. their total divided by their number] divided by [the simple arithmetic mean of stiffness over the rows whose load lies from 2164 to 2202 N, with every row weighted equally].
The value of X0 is 1.03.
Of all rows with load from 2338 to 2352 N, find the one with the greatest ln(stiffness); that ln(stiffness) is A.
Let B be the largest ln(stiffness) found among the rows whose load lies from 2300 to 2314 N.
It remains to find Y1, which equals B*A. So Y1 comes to 5.10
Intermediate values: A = 2.32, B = 2.20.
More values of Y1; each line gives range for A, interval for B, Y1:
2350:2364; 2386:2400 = 5.57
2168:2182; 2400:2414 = 5.35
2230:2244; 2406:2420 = 5.55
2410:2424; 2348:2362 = 5.87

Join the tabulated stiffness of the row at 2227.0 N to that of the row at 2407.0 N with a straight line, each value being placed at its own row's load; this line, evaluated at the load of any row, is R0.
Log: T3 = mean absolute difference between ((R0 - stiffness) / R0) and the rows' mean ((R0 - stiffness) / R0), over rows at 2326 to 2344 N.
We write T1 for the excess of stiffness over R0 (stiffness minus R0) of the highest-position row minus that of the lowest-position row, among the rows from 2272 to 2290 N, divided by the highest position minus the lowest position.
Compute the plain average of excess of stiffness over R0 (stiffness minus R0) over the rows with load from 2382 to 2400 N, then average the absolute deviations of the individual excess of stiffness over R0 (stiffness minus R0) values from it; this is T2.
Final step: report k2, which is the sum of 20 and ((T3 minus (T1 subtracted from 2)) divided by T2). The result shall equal 18.7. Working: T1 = 0.049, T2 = 1.49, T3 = 0.031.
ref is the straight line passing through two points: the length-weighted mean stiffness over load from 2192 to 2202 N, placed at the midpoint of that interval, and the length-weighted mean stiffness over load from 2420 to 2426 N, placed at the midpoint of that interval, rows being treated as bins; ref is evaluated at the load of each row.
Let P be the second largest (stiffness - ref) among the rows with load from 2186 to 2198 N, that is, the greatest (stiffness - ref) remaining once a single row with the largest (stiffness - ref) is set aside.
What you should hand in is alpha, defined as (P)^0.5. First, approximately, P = 0.79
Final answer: 0.89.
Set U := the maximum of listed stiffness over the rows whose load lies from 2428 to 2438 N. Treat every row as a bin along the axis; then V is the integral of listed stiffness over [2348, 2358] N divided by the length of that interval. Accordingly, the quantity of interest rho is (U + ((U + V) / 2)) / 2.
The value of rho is 12.1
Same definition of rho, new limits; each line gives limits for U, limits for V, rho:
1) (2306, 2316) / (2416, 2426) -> 9.8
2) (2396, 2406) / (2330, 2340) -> 10.7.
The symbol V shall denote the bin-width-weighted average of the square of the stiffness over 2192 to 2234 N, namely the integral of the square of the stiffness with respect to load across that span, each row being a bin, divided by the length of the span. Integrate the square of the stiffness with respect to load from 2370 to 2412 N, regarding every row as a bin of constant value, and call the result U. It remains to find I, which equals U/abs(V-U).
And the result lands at 1.01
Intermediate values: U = 4019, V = 53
